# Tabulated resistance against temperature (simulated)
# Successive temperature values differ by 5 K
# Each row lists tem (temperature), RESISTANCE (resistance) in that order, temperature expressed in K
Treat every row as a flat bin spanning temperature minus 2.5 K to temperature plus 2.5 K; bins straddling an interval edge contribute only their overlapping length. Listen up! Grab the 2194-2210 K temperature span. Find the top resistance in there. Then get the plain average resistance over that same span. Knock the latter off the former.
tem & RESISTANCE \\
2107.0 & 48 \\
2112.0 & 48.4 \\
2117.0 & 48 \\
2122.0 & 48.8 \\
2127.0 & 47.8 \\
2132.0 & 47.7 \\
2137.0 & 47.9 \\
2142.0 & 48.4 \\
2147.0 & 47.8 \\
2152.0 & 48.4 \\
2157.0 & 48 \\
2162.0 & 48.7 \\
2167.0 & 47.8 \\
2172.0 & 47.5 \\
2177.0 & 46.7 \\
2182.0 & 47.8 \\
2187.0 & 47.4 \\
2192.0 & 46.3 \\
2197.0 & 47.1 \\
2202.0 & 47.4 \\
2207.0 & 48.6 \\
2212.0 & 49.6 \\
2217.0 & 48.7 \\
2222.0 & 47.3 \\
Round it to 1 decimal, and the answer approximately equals 0.9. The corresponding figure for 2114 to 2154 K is 0.7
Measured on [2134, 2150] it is 0.4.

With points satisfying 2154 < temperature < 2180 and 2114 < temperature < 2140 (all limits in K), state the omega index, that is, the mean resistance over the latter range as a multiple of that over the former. 1.01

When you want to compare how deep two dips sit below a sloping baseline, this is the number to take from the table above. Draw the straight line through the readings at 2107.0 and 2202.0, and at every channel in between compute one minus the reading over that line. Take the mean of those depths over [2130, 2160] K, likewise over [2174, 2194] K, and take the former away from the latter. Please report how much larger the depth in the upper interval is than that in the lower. 0.015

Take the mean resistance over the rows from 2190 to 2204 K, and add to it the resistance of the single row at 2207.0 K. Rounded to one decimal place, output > 95.5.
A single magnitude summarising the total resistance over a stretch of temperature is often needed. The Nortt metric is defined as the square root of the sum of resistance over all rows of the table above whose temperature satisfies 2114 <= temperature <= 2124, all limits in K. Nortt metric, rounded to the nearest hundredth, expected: 9.84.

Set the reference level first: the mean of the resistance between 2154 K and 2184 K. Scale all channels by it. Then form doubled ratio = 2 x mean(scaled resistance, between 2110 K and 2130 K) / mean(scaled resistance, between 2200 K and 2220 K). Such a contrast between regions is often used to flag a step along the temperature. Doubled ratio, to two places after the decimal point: 1.99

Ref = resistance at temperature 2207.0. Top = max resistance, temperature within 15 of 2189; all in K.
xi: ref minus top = 0.8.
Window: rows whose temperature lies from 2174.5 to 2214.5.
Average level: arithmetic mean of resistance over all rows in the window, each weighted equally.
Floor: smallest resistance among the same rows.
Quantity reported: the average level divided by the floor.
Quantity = 1.03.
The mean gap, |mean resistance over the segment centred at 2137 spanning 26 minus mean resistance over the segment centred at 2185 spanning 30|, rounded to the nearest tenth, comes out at 0.8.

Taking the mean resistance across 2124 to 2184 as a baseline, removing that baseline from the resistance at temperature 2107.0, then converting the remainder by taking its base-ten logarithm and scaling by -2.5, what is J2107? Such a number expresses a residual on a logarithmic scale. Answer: 2.3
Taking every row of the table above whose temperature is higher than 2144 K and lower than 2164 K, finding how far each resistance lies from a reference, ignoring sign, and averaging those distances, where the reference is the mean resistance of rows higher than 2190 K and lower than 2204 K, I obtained 1.3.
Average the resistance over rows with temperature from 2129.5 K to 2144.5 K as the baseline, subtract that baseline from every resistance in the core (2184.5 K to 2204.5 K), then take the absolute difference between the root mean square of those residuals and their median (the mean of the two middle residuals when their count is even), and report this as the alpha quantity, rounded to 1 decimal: 1.8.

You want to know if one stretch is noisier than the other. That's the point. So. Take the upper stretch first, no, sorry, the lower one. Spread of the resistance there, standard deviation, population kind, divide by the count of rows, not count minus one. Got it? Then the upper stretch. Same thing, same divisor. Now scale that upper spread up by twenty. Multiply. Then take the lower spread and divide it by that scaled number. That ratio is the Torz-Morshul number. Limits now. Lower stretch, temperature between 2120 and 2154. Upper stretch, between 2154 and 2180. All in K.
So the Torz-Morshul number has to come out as 0.030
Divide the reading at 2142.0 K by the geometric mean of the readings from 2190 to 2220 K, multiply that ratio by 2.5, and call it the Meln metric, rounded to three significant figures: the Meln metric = 2.52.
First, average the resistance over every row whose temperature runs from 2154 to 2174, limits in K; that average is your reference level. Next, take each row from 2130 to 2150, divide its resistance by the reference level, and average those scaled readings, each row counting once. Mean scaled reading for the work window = 1.00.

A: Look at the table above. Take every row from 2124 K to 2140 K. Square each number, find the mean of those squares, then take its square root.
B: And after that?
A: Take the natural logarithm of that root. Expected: 3.867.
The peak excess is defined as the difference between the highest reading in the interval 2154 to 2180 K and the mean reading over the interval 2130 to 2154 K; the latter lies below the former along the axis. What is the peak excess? 0.7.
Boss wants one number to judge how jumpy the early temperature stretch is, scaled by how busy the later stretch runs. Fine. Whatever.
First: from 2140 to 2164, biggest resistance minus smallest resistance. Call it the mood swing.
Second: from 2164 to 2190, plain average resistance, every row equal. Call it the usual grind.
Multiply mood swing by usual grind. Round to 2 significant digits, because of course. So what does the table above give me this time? 43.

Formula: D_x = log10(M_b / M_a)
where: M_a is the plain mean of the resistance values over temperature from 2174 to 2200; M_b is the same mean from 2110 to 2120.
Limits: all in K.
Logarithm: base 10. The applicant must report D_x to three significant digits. 0.0104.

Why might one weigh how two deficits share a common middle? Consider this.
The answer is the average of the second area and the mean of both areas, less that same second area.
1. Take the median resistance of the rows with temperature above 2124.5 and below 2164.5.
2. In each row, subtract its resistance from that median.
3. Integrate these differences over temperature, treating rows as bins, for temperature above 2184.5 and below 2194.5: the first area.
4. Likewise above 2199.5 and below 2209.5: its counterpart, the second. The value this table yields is 3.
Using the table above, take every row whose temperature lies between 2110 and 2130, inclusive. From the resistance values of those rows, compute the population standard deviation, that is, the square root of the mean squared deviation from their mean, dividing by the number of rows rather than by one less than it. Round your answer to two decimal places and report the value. 0.38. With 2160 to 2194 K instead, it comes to 0.73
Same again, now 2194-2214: 1.00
